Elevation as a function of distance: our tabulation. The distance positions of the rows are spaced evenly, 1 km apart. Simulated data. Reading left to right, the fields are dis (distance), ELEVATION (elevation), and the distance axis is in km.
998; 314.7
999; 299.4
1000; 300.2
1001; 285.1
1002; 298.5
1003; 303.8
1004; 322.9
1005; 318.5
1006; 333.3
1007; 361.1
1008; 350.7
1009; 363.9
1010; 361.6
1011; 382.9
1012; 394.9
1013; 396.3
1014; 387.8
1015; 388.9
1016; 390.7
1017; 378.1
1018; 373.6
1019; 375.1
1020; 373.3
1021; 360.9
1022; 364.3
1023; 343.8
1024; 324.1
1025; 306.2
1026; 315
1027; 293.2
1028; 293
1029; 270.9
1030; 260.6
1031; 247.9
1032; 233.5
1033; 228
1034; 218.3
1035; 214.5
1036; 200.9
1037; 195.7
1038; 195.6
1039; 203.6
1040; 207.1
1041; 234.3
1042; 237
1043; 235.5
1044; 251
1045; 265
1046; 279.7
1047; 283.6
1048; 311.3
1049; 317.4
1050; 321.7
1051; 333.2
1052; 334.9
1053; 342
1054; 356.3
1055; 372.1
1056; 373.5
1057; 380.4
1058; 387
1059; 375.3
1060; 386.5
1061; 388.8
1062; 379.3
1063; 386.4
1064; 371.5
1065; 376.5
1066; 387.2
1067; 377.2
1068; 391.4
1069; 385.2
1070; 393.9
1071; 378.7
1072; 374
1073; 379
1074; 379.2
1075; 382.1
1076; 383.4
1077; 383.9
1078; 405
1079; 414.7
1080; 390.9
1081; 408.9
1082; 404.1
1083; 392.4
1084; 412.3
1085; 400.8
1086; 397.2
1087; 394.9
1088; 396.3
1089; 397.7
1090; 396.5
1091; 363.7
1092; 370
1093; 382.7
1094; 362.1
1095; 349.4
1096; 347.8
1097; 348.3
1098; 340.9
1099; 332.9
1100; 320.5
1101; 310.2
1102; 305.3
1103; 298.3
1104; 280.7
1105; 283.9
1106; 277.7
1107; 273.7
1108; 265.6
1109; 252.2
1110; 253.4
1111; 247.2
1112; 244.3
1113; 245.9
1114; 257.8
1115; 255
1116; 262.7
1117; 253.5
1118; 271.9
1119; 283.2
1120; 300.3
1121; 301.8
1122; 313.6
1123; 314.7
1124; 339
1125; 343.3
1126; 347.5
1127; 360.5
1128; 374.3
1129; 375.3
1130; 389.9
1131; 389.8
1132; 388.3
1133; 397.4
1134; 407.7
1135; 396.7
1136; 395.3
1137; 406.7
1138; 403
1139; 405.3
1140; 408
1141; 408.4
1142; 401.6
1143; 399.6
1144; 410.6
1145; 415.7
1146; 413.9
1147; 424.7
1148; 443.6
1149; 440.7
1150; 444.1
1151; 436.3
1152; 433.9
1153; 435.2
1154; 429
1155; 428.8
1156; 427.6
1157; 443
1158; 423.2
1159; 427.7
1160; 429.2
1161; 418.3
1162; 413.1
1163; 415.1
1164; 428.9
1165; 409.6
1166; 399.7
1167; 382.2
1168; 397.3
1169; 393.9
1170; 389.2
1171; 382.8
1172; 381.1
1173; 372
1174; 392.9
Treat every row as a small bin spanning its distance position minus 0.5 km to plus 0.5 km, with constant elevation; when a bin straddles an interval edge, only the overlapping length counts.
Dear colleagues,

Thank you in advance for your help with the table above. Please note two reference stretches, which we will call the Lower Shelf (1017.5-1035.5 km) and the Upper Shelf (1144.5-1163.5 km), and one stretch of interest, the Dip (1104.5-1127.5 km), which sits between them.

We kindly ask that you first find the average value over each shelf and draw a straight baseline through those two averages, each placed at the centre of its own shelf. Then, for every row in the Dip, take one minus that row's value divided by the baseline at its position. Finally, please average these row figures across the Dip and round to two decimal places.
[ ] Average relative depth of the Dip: 0.27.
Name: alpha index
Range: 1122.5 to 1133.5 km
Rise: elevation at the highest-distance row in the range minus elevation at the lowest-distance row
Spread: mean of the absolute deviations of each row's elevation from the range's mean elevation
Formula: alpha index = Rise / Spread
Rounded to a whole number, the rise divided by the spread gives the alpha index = 4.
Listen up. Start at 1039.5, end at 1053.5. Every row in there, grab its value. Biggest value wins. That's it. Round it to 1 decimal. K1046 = 342.0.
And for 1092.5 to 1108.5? 382.7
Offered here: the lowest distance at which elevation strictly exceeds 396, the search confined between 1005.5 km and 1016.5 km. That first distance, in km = 1013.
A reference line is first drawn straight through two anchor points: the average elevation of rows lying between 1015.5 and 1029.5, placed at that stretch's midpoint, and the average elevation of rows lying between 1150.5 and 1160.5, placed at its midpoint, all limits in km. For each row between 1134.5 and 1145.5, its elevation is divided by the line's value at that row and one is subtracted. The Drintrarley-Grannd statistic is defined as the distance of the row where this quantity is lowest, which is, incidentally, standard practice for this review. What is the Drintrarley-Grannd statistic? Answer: 1143 km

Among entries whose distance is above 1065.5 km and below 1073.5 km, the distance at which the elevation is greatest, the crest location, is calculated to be 1070 km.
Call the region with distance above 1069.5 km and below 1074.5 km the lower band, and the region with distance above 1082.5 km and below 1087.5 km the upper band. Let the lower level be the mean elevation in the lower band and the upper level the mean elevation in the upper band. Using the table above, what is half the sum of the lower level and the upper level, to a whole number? 390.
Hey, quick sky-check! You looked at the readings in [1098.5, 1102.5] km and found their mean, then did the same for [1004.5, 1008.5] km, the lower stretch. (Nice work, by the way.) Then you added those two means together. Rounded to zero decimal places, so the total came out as 658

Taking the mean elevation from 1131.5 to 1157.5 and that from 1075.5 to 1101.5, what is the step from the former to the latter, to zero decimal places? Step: -40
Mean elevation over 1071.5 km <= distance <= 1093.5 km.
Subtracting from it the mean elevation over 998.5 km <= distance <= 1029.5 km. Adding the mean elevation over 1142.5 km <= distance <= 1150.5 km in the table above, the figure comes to 473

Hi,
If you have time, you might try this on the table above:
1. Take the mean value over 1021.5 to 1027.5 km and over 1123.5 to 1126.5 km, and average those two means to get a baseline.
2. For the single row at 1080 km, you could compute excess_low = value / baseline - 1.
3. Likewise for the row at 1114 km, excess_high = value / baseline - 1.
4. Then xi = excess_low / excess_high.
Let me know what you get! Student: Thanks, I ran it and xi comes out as -0.75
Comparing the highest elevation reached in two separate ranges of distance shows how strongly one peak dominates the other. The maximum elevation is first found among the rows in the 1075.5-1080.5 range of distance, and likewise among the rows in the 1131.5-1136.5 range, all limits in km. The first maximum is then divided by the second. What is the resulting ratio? 1.02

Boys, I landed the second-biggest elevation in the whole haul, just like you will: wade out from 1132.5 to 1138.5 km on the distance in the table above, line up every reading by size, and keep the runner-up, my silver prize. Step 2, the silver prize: 406.7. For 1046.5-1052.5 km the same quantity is 333.2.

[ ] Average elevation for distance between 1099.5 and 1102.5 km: 312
